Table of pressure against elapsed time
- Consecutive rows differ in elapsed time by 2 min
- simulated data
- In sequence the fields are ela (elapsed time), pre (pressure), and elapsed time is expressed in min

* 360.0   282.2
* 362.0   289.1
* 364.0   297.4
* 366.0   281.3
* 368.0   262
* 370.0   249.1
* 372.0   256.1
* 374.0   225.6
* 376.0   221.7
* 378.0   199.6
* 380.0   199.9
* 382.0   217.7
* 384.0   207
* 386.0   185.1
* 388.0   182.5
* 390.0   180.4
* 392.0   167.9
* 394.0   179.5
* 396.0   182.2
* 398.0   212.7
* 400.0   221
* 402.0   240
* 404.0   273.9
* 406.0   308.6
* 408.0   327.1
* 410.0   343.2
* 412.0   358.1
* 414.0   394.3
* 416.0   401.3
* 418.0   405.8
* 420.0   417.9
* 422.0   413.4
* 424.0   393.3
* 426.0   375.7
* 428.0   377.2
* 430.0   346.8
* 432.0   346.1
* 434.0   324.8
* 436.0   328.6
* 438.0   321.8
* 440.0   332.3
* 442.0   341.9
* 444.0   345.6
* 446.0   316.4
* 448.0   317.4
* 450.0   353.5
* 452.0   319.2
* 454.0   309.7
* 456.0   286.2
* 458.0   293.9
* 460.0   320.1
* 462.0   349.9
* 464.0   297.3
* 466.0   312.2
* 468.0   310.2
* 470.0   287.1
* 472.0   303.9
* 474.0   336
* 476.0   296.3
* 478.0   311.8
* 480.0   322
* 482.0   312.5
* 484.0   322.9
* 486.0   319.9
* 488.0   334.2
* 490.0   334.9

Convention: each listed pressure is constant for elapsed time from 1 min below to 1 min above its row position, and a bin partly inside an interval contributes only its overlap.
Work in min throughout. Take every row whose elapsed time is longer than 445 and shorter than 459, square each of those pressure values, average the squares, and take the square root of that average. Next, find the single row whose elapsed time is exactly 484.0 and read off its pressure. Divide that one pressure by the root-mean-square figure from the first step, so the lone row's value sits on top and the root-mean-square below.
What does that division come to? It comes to 1.03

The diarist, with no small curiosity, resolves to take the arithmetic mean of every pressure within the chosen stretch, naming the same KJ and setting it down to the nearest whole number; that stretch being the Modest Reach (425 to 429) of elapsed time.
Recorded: 376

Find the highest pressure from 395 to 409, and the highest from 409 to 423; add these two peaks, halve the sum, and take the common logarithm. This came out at 2.571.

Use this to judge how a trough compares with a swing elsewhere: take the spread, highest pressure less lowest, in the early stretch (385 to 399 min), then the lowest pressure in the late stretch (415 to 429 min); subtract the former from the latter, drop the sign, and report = 331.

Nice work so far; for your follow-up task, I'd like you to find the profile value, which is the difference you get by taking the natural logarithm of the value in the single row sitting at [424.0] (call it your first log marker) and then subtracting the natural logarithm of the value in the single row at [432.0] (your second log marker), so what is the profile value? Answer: 0.13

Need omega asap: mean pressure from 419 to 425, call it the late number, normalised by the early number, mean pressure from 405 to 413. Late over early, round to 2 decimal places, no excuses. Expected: 1.22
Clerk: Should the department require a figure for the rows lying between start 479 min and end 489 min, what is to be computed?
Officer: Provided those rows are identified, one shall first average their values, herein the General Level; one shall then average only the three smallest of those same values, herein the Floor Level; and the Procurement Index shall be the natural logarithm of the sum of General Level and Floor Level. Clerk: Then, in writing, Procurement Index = 6.46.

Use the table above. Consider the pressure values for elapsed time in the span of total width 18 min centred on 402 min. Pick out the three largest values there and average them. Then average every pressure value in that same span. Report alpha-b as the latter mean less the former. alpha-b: -72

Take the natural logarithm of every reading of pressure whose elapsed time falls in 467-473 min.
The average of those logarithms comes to 5.70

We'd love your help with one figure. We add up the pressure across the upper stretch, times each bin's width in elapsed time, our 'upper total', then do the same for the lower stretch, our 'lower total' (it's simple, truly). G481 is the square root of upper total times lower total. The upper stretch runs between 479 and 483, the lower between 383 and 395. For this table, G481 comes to 1673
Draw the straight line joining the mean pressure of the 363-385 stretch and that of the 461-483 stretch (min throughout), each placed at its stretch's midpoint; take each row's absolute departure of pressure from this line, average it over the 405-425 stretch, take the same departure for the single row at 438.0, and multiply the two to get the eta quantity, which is 3755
